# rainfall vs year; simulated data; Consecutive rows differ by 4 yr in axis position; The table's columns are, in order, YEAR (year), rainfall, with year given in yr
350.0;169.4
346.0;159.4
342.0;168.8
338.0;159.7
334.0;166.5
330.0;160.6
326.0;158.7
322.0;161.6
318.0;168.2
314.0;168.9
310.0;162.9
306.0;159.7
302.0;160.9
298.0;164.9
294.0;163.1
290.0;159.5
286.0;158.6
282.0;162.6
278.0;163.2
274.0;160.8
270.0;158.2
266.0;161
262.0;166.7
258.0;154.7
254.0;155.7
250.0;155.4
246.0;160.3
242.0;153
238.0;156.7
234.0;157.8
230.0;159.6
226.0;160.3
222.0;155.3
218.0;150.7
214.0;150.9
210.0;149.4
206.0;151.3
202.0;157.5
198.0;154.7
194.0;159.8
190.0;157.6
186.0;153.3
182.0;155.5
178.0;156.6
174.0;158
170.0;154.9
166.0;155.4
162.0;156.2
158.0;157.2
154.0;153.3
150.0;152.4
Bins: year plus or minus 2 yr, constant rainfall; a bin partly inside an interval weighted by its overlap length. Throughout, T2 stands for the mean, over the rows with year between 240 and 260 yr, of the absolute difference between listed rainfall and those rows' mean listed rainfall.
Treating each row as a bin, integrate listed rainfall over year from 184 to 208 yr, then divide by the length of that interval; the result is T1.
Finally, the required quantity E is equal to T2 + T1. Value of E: 157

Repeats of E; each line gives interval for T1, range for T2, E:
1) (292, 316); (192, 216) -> 167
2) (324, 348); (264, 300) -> 164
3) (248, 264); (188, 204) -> 159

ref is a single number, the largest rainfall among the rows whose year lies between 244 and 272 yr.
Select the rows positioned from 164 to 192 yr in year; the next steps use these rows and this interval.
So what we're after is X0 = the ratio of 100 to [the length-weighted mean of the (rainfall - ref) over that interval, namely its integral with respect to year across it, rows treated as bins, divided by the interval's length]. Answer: -9.3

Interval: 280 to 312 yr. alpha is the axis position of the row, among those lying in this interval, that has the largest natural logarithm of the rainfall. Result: 298.0 yr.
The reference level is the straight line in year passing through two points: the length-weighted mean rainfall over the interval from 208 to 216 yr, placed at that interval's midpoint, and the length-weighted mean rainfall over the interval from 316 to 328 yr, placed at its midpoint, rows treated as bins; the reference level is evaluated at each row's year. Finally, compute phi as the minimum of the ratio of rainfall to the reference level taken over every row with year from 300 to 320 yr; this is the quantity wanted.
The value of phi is 0.99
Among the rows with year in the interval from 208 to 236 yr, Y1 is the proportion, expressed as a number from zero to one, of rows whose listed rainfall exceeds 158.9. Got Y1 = 0.3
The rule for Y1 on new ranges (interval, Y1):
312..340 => 0.9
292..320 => 1.0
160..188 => 0.0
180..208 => 0.1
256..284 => 0.7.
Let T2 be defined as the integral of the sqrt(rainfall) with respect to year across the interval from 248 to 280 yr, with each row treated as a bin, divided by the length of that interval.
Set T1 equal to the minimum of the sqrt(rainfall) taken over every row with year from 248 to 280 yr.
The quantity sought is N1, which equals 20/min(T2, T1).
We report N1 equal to 1.61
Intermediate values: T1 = 12.4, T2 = 12.6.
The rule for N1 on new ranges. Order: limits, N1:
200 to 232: 1.64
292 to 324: 1.58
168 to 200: 1.62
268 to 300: 1.59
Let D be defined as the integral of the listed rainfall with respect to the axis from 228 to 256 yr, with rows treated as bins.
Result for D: 4394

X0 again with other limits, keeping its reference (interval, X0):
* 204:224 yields -6.6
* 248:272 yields -12.4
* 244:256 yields -10.5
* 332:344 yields -58.8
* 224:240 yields -12.3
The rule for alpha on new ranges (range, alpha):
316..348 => 342.0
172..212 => 194.0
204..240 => 226.0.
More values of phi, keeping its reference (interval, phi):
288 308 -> 0.99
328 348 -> 0.96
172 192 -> 1.04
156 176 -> 1.07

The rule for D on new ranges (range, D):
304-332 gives 4562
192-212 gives 3091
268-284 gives 2579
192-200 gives 1258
